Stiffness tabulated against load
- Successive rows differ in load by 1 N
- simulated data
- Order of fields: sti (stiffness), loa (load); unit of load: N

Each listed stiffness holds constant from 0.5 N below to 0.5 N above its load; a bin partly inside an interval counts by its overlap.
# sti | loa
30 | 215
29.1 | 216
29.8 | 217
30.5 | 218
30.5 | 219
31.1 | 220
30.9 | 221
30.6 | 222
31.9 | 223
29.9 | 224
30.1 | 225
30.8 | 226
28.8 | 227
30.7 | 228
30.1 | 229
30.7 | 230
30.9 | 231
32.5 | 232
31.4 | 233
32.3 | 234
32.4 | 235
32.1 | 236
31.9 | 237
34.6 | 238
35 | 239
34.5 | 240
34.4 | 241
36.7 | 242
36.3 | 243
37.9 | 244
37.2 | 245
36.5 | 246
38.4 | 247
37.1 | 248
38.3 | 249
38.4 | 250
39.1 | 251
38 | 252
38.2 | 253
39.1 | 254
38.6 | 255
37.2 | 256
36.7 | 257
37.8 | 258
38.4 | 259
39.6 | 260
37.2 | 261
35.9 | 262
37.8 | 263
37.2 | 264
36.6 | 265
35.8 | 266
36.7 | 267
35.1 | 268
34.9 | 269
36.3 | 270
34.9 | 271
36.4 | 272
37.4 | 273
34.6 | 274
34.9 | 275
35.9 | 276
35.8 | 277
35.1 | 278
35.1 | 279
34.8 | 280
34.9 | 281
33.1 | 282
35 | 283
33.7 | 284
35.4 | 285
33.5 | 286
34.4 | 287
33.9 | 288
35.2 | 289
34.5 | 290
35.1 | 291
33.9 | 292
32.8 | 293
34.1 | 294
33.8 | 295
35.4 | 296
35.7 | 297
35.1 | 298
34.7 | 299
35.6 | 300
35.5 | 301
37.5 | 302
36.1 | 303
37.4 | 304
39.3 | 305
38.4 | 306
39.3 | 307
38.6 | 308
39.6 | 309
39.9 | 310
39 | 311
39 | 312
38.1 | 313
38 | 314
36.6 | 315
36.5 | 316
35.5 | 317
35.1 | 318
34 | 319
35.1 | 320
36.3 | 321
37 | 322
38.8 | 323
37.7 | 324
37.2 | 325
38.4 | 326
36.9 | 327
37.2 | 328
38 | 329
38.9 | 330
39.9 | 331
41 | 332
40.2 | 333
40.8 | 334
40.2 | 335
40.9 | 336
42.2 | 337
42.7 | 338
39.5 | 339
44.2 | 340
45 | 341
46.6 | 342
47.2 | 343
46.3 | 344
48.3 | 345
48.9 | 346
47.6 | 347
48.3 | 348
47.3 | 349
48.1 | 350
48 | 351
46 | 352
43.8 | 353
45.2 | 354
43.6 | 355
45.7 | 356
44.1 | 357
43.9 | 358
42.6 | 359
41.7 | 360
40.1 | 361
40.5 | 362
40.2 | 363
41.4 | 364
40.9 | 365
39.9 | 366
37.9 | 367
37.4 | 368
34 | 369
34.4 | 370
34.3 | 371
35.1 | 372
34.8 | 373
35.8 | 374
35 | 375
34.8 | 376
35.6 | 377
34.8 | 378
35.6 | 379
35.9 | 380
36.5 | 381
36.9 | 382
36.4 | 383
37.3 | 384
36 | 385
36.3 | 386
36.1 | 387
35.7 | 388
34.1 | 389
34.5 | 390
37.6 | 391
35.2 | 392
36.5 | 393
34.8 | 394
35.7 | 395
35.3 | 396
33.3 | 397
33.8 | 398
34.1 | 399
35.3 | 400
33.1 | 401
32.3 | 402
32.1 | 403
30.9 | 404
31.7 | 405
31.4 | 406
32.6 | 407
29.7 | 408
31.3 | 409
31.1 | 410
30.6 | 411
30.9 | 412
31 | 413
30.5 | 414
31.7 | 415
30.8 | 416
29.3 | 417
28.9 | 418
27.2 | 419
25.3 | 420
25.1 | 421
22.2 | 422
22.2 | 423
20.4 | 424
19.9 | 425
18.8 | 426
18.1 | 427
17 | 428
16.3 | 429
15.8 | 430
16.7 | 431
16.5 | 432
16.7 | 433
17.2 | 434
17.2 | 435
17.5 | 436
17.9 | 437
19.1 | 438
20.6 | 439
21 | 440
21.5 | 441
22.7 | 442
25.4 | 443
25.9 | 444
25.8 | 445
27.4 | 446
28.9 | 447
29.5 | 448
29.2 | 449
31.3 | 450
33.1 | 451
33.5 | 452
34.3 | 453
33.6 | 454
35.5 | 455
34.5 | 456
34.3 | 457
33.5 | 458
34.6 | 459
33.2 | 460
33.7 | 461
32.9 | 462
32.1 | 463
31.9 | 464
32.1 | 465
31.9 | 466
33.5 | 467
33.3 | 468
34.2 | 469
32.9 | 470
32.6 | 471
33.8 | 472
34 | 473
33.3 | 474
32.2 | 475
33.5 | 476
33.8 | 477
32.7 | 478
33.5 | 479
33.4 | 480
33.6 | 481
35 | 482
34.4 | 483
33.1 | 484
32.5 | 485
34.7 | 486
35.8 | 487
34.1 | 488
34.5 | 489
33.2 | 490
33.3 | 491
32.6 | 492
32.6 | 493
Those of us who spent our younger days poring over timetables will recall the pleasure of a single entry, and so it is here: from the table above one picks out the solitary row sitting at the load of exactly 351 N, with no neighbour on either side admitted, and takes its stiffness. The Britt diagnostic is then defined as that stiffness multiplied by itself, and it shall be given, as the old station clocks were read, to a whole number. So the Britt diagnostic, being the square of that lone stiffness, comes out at 2304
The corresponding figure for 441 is 462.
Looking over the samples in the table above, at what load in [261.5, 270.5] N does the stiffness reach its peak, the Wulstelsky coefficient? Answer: 263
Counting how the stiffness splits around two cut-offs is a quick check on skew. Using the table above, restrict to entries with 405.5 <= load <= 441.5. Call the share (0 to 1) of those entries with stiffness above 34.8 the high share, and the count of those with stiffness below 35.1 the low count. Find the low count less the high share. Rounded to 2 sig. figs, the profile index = 36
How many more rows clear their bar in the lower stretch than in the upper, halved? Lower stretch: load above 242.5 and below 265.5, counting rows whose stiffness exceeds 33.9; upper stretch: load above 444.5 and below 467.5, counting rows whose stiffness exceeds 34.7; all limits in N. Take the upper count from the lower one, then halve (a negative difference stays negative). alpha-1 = 11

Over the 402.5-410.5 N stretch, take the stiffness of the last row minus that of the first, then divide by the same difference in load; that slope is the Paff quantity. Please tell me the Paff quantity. -0.1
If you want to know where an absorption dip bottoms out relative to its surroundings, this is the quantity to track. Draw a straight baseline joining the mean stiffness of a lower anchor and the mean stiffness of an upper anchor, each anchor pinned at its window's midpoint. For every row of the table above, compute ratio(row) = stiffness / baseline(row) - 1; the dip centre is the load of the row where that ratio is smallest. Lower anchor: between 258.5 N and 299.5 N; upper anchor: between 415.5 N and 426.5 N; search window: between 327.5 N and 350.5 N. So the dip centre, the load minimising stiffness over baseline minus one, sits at 328 N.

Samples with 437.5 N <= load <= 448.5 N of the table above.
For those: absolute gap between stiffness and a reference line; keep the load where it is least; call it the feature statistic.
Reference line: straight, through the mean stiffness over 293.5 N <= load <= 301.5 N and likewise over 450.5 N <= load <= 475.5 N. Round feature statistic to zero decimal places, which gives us 448 N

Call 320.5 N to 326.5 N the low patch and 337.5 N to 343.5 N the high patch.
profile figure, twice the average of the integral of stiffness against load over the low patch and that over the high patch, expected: 491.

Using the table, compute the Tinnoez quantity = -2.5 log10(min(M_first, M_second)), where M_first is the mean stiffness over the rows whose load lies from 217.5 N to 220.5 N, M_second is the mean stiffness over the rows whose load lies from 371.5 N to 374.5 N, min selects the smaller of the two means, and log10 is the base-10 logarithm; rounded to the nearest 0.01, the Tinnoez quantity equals -3.72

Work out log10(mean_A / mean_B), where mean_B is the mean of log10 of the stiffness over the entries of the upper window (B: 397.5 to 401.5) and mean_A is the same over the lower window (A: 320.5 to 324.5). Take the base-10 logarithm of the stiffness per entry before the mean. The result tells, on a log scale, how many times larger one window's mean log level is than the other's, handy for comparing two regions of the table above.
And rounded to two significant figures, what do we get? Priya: 0.011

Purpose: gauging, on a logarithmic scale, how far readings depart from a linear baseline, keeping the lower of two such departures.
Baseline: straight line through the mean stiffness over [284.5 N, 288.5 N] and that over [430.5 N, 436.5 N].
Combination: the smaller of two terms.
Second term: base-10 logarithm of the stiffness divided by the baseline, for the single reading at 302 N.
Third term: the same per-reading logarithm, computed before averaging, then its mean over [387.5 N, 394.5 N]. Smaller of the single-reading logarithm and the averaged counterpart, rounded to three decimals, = 0.063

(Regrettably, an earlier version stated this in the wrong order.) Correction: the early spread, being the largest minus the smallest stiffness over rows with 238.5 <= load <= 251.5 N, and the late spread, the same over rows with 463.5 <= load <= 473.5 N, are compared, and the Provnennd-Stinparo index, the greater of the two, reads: 4.7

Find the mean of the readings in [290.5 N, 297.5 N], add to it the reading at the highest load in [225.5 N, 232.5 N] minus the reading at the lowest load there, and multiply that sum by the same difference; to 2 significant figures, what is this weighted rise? 61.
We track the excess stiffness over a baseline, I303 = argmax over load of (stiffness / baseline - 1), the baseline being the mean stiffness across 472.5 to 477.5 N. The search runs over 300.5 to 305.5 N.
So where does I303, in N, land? 305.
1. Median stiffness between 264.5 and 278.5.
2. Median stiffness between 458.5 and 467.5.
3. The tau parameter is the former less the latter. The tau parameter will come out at 2.9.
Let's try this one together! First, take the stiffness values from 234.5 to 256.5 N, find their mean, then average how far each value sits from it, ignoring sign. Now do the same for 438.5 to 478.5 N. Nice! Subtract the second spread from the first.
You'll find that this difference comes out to -1.4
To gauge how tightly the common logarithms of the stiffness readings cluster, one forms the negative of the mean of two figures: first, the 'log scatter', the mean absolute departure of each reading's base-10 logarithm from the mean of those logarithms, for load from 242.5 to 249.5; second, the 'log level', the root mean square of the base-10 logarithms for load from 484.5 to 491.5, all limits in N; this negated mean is -0.770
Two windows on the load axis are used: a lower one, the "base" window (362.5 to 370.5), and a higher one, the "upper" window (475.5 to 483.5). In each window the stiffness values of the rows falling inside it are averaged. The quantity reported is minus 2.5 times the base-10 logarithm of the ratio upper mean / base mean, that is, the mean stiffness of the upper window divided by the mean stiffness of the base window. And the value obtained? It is 0.14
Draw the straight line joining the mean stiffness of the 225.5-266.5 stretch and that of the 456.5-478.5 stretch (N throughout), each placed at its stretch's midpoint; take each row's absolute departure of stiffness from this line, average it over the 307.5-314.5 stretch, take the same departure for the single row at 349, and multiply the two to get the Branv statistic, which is 53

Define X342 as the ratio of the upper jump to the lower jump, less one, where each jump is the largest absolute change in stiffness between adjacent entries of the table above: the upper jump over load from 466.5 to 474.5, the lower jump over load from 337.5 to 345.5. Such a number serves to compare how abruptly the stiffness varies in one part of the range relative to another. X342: -0.72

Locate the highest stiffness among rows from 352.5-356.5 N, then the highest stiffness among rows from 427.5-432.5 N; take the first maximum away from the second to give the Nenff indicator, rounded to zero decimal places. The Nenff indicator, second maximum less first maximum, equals -29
